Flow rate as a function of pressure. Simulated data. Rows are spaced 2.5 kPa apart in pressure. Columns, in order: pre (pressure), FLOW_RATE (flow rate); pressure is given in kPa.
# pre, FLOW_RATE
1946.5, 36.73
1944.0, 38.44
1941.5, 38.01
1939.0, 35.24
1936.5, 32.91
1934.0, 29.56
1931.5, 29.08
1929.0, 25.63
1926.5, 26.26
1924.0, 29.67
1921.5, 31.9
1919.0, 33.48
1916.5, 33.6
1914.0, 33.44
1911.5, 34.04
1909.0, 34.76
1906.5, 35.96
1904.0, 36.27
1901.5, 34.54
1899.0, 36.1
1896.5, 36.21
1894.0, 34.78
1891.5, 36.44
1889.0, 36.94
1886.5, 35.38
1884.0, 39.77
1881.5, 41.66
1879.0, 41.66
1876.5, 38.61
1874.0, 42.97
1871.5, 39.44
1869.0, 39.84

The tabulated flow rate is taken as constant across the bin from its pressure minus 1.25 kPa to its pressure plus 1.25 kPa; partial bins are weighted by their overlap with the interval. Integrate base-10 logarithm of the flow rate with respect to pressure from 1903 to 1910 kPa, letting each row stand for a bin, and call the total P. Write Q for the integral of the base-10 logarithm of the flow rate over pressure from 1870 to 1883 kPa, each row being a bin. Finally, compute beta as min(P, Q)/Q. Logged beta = 0.5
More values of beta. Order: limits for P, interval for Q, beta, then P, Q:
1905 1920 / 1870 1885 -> 1.0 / 23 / 24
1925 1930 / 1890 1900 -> 0.5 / 7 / 16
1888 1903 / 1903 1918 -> 1.0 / 23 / 23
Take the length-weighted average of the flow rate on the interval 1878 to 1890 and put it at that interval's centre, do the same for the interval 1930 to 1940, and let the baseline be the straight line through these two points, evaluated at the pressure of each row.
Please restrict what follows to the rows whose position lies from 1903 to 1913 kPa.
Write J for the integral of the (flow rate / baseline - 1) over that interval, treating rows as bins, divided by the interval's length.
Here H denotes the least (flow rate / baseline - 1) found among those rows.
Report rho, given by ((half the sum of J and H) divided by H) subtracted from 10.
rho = 9.34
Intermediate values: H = -0.026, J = -0.009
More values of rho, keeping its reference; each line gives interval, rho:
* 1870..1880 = 9.57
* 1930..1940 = 9.51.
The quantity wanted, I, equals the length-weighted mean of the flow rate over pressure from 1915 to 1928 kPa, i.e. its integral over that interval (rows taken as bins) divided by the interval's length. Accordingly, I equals 30.9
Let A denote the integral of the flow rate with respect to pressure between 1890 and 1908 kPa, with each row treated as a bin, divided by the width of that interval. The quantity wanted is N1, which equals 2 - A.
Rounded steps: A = 36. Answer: -33.8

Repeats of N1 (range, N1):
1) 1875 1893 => -36.6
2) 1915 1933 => -28.0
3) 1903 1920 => -32.5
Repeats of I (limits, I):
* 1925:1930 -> 26.1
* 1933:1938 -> 31.5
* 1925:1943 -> 31.0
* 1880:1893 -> 38.0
